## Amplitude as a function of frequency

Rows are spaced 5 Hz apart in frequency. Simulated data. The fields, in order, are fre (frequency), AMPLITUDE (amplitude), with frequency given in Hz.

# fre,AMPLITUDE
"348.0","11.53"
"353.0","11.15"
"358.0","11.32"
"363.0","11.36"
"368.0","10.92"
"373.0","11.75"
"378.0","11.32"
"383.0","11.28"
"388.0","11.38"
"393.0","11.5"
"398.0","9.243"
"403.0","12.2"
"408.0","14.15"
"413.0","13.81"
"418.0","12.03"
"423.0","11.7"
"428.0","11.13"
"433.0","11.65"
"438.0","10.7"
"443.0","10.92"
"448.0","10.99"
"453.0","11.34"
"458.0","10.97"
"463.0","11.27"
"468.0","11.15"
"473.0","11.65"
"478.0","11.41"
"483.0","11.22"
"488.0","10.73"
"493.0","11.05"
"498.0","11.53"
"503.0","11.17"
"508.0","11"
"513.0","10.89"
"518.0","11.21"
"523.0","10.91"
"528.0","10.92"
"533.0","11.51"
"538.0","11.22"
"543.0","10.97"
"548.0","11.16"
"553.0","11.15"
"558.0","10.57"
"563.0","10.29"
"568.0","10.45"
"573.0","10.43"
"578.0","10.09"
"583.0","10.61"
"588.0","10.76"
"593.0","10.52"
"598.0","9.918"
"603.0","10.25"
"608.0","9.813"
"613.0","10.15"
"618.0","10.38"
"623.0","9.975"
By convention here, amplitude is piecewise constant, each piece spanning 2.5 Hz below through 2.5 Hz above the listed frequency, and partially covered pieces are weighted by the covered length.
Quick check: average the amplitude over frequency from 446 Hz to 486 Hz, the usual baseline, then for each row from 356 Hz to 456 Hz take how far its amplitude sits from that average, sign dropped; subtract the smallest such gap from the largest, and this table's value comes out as 2.87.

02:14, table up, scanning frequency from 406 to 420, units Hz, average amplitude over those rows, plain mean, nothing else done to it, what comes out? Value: 13.3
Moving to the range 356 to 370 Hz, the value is 11.2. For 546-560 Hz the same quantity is 11.0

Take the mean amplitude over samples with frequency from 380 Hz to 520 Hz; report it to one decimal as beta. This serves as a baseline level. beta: 11.4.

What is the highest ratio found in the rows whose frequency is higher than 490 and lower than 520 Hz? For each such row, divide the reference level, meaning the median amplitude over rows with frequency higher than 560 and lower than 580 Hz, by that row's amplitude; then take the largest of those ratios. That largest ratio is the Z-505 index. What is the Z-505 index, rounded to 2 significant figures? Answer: 0.95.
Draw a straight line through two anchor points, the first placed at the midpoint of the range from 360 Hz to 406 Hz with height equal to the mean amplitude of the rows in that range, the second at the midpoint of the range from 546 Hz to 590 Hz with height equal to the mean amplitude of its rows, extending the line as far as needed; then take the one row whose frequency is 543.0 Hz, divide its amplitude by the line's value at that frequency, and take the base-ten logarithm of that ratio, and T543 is 0.011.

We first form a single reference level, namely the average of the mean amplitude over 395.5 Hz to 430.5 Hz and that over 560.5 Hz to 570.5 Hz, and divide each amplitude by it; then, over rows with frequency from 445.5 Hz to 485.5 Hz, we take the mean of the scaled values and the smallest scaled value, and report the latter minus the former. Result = -0.025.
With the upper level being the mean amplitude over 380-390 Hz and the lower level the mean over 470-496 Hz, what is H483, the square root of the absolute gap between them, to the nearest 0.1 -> 0.3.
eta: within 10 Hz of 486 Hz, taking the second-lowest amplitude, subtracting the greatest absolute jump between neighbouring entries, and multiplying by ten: 106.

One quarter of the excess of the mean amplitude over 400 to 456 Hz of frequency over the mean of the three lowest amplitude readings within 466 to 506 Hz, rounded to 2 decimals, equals 0.22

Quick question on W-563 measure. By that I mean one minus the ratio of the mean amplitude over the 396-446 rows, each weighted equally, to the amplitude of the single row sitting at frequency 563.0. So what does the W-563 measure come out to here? -0.14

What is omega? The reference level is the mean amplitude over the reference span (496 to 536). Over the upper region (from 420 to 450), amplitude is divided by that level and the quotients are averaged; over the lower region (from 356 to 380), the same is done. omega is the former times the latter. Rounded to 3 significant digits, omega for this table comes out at 1.02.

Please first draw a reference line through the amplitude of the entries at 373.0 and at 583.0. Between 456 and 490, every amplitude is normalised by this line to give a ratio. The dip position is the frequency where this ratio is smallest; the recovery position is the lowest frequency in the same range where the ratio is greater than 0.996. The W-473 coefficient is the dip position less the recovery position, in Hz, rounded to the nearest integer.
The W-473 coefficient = 25 Hz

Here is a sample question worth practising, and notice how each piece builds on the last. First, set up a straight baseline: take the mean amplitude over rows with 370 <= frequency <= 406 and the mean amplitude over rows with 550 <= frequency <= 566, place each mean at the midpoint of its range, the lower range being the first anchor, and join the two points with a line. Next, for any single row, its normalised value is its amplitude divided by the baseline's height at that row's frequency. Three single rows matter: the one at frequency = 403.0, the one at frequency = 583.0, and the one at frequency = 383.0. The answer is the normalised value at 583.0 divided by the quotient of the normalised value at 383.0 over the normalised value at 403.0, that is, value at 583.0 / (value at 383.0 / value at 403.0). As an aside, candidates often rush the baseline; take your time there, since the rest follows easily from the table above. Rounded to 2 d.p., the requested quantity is 1.09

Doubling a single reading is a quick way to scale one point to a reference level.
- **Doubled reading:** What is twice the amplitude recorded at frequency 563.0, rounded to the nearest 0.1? 20.6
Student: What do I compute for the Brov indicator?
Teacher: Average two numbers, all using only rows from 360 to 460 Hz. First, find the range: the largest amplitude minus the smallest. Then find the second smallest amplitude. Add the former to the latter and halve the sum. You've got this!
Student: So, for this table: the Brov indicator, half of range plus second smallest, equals 7.80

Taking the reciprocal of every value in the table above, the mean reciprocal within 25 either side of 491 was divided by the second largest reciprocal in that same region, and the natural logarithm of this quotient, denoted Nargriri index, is -0.0257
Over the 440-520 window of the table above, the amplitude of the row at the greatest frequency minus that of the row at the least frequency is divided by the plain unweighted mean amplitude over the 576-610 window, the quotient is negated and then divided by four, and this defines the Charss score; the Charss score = -0.01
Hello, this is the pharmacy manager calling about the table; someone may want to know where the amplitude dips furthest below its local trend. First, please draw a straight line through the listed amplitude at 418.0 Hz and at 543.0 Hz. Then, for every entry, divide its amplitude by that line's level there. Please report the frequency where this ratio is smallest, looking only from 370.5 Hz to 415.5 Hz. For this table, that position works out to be 398.0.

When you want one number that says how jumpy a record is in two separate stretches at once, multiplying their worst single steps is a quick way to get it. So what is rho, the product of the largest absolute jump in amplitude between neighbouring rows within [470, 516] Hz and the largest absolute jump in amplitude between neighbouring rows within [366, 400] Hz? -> 1.11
